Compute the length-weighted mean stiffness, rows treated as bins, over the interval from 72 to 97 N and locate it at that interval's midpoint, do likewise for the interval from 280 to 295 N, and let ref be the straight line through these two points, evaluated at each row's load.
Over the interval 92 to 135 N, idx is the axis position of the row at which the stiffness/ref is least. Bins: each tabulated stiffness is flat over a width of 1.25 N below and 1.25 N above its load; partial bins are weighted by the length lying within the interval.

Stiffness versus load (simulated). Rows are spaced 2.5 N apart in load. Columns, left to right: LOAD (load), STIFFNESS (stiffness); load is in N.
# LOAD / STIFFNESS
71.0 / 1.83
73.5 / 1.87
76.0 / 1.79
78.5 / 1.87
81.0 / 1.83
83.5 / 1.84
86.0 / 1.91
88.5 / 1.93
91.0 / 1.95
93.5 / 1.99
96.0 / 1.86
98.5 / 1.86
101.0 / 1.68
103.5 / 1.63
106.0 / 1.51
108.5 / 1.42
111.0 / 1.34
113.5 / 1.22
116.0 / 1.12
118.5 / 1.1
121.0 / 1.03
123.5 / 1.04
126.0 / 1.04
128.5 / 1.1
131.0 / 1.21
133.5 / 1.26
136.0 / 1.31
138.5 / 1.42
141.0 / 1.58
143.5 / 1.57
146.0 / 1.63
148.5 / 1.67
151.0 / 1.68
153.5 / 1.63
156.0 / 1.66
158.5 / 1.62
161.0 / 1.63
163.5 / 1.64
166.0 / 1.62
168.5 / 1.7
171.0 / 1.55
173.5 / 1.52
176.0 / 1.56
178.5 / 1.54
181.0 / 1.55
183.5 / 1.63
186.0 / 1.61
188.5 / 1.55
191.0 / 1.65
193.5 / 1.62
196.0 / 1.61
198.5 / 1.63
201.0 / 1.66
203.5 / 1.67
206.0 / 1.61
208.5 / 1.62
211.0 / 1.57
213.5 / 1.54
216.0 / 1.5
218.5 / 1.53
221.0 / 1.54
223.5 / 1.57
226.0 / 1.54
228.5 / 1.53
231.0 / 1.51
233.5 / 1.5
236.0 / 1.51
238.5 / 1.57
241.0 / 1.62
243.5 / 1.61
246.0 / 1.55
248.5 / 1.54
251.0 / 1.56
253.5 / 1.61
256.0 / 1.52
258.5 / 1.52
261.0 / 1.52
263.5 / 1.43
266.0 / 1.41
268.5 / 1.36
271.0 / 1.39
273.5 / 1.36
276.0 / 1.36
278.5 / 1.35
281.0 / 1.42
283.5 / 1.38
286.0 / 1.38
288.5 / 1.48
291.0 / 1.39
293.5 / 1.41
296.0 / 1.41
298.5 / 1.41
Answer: 121.0 N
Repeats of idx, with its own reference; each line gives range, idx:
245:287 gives 268.5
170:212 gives 173.5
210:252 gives 216.0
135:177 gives 136.0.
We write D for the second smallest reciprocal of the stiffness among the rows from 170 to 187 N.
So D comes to 0.621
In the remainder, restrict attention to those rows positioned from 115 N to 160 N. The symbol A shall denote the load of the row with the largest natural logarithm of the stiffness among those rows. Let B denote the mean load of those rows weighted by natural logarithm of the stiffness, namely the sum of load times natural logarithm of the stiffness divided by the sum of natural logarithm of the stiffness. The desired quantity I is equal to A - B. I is 6.1 N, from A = 151.0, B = 144.9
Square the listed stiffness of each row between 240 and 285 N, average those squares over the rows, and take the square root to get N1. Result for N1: 1.48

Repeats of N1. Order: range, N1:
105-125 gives 1.23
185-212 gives 1.62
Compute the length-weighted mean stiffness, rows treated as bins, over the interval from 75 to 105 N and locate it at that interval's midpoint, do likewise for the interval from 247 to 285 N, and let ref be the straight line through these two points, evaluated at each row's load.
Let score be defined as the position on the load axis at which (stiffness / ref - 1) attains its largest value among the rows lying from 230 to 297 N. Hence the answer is 253.5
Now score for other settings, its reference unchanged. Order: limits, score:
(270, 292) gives 288.5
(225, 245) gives 241.0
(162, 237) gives 203.5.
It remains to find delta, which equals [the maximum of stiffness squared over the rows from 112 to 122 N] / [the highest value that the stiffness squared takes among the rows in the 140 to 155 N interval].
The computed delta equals 0.53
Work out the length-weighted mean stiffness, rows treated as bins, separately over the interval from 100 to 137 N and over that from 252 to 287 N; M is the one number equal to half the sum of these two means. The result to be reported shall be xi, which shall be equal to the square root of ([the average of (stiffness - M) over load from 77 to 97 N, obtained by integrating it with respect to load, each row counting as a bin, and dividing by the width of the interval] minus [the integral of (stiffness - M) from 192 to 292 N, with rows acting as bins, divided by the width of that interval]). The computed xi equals 0.62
